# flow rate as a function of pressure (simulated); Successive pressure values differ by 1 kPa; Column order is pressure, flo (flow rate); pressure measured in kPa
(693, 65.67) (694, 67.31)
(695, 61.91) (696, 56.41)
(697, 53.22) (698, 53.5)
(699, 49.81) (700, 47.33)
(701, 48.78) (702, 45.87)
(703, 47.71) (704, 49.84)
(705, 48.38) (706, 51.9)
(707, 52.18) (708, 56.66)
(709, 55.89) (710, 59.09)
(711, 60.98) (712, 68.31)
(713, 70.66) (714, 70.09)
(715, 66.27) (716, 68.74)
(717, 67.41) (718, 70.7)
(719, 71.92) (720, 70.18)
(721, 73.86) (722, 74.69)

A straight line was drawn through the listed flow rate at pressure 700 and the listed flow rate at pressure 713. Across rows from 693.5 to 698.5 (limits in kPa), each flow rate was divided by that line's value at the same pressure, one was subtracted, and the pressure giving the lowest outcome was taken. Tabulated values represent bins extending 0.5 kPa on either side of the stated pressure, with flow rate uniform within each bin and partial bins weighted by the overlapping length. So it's 698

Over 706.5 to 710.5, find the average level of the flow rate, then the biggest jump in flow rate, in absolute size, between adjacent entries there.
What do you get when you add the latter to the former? 60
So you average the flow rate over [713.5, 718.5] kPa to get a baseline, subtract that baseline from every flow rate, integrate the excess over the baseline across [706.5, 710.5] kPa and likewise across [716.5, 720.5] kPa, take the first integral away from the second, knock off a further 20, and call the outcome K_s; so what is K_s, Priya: 36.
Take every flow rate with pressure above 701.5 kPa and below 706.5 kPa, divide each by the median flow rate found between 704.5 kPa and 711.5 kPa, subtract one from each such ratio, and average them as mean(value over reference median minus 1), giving -0.13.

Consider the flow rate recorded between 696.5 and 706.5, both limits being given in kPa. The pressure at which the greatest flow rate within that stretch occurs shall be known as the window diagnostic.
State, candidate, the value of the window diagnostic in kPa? 698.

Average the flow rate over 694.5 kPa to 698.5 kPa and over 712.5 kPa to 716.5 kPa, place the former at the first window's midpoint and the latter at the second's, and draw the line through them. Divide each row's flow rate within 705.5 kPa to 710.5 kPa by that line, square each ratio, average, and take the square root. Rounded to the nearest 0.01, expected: 0.86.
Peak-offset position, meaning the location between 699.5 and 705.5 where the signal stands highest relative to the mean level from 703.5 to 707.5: 704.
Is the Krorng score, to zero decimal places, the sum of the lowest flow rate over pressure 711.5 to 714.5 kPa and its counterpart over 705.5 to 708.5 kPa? 120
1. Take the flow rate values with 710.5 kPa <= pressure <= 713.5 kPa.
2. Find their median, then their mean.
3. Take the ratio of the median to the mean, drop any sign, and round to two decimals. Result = 1.02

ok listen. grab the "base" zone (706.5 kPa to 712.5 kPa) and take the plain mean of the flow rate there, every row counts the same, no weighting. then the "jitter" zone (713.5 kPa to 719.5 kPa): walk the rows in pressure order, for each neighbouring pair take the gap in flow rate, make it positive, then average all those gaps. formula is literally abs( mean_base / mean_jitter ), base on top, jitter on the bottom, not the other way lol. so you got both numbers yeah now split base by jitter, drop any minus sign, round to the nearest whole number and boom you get 24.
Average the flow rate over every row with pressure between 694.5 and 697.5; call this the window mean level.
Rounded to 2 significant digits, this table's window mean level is 57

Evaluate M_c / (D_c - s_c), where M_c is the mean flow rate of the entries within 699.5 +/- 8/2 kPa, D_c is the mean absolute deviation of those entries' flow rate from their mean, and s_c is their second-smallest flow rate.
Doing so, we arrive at -1.14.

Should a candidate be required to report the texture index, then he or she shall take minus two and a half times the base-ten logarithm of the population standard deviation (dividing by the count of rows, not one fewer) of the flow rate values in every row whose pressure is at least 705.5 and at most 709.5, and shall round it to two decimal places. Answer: -0.82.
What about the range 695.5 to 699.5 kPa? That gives -0.92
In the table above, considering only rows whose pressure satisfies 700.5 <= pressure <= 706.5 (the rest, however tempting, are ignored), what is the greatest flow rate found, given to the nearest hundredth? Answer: 51.90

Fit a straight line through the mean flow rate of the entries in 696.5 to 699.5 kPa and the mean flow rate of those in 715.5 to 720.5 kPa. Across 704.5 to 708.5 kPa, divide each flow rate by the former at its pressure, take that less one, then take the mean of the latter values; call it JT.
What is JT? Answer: -0.12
